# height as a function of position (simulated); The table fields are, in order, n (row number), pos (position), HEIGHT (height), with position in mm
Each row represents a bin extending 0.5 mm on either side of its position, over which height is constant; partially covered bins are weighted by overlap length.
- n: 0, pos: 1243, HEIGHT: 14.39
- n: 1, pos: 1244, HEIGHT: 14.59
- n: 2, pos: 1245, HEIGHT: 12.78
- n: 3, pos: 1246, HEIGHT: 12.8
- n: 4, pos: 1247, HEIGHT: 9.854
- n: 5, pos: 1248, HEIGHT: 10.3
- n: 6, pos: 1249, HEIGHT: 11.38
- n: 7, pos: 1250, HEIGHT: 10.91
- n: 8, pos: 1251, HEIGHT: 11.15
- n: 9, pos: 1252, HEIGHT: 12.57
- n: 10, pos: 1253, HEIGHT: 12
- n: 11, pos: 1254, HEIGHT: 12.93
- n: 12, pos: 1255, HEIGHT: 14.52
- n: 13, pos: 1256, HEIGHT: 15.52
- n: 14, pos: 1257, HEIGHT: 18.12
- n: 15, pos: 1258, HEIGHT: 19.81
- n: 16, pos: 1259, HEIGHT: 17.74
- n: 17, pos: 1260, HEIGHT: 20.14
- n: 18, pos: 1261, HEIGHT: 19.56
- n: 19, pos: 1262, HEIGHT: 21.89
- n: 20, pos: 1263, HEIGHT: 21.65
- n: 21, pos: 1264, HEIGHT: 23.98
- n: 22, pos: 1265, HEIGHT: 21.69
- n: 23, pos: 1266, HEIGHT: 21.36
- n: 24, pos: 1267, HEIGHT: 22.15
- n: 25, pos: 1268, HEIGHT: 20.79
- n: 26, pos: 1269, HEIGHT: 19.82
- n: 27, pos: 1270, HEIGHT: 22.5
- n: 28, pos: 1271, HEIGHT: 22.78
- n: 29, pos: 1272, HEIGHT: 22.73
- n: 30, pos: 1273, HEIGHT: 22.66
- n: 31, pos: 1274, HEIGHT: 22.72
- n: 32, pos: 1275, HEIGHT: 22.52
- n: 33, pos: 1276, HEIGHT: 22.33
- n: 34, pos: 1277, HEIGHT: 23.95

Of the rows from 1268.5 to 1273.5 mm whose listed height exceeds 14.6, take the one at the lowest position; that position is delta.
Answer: 1269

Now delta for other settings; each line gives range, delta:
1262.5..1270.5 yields 1263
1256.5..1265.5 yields 1257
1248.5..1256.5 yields 1256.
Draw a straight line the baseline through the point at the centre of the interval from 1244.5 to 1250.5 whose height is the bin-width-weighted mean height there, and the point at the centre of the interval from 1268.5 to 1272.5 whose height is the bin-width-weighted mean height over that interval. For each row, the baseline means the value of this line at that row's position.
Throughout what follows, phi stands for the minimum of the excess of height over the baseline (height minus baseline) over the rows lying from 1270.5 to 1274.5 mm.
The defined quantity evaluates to -0.9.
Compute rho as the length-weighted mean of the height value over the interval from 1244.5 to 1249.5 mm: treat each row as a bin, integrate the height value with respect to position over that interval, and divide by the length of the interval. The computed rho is 11.4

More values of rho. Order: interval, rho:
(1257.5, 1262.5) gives 19.8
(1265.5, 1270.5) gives 21.3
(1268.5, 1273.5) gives 22.1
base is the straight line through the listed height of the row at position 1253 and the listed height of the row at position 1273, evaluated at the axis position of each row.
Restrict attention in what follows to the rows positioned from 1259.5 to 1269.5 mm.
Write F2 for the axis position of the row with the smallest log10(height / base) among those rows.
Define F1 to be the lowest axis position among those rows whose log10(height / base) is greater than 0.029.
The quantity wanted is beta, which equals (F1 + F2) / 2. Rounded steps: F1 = 1260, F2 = 1269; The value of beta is 1264.5 mm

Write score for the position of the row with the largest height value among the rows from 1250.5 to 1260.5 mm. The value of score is 1260 mm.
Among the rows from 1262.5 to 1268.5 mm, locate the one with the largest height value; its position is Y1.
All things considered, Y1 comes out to 1264 mm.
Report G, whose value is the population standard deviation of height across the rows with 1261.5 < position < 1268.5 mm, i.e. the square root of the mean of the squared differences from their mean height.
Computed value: 0.93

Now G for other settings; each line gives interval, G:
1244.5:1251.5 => 1.05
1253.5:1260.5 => 2.52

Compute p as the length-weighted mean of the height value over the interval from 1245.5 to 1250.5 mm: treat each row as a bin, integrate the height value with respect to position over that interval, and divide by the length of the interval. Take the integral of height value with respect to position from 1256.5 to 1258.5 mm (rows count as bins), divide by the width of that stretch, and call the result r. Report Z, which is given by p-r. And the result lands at -8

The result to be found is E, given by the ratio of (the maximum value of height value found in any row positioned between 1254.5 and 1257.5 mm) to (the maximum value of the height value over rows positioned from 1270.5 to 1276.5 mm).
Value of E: 0.8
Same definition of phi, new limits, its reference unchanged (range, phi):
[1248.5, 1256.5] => -1.9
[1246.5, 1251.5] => -1.8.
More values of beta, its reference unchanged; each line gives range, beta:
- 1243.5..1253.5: 1248.5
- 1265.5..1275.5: 1270.5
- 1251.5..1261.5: 1252.5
